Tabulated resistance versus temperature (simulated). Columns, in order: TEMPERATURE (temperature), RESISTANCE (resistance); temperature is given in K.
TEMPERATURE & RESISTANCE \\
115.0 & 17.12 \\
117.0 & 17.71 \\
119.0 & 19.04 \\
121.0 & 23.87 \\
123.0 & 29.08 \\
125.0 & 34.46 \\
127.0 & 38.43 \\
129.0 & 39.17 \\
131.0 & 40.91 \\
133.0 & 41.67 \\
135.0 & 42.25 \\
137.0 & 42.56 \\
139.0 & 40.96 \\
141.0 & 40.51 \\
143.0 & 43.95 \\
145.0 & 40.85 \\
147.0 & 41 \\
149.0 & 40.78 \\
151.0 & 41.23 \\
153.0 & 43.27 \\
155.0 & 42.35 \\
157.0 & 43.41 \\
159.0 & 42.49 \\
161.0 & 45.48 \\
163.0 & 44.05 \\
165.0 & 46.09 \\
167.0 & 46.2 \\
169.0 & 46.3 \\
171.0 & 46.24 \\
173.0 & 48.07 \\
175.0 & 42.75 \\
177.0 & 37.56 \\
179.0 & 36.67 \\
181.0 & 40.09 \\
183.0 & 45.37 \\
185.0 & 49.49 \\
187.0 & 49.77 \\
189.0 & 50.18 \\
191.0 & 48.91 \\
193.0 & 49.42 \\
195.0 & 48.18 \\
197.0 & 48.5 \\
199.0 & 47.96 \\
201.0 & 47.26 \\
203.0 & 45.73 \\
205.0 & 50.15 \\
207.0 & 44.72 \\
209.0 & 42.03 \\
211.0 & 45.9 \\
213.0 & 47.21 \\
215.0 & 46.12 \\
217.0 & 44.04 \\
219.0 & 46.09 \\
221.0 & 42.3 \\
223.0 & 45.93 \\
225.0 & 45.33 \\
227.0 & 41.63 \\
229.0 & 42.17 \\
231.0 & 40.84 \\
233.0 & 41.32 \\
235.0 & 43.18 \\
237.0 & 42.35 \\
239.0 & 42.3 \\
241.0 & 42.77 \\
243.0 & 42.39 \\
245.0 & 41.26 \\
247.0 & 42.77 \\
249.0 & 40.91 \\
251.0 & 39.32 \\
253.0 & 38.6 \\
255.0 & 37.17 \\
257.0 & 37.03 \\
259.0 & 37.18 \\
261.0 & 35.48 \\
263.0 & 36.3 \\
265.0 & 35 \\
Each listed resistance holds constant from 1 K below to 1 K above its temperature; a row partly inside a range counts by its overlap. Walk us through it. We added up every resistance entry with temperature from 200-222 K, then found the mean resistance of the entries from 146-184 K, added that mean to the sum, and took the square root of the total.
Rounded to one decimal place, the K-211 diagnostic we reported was 23.3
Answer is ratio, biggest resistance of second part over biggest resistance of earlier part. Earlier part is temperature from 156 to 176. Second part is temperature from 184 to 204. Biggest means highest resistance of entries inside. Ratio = 1.04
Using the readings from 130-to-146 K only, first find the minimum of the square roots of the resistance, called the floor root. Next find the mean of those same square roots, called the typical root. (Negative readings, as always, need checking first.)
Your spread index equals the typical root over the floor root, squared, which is 1.03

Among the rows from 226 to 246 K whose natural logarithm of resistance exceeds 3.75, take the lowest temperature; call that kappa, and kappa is 235.0 K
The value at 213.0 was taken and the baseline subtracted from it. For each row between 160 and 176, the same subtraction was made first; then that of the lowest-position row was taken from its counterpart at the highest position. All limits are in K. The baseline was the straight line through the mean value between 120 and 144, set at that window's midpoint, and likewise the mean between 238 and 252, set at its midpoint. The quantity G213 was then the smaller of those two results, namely -3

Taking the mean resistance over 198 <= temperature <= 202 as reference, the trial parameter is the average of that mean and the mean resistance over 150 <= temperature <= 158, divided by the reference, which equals 0.947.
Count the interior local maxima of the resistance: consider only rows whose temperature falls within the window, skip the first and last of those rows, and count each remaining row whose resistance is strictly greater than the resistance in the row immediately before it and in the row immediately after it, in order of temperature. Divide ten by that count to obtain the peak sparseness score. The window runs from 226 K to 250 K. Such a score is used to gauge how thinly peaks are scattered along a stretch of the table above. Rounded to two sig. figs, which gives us 2.5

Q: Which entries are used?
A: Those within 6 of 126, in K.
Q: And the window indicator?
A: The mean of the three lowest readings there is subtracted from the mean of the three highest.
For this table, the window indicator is 10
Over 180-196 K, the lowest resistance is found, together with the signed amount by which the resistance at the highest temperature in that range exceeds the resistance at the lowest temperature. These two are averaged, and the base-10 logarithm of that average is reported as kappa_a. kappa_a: 1.38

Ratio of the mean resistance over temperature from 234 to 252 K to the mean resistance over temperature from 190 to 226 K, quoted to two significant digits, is 0.90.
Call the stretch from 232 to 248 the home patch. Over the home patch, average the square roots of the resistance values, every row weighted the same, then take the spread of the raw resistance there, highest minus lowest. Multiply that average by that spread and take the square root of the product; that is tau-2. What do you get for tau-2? 3.5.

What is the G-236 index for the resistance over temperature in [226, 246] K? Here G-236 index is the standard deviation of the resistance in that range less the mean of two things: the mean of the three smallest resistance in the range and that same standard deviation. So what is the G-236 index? -20.2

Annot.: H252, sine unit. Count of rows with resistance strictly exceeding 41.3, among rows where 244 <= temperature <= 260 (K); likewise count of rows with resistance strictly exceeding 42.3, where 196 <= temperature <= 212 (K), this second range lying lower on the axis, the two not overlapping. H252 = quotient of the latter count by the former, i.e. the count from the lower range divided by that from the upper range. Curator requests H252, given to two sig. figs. 7.0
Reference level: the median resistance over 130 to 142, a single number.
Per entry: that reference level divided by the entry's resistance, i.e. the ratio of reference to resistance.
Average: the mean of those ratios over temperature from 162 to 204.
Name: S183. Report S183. 0.91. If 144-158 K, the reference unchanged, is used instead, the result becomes 0.99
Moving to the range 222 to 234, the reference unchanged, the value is 0.97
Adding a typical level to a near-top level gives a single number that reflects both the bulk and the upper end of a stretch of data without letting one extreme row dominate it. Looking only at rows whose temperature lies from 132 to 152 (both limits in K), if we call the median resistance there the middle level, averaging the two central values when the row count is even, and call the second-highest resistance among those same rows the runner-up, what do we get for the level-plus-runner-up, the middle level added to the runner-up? 83.7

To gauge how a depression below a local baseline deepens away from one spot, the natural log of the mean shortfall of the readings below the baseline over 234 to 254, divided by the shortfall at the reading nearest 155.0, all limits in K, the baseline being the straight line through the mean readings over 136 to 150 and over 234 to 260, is 0.1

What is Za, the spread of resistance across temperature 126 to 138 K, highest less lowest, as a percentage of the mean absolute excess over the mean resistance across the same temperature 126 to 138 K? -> 305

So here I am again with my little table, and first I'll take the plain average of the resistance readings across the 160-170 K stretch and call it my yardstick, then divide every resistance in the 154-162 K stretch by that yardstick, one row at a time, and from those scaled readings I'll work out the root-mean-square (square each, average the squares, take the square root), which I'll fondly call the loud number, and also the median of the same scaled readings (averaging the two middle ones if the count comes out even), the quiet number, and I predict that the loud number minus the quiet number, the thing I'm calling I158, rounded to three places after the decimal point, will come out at 0.011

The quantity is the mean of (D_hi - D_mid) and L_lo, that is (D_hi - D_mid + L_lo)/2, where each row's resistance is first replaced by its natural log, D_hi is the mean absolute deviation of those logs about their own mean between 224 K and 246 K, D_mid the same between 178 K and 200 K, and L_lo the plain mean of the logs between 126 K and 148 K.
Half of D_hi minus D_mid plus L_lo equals 1.83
